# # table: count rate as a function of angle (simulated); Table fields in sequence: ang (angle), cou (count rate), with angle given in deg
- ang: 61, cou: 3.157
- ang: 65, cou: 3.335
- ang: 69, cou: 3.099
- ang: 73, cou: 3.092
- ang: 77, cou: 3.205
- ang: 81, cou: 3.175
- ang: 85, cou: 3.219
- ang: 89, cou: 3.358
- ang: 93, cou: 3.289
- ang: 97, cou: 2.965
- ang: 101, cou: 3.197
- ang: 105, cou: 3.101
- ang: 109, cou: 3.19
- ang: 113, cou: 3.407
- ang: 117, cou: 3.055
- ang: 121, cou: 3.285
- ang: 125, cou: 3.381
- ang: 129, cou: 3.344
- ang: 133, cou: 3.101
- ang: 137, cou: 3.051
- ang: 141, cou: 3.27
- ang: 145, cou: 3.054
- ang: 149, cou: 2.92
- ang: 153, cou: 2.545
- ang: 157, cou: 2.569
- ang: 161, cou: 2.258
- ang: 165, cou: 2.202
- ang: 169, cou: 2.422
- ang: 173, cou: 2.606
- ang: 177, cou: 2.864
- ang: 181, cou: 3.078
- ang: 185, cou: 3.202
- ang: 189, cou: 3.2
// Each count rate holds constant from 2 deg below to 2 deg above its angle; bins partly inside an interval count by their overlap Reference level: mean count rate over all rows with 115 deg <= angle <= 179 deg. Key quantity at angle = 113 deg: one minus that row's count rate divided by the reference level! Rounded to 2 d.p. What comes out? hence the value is -0.19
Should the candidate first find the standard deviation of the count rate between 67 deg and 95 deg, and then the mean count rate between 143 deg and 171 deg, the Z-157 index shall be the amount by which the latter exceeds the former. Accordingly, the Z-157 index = 2.5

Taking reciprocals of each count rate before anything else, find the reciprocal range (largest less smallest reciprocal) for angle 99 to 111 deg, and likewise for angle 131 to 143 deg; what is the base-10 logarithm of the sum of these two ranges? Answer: -1.50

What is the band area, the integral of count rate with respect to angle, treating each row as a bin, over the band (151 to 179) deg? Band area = 69.9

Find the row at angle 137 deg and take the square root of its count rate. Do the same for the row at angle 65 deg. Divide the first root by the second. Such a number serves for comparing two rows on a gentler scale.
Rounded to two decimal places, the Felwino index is 0.96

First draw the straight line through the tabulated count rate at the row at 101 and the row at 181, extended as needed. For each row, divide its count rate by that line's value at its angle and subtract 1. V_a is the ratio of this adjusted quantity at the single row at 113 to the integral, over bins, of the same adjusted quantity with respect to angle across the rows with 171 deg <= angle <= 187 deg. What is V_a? -0.097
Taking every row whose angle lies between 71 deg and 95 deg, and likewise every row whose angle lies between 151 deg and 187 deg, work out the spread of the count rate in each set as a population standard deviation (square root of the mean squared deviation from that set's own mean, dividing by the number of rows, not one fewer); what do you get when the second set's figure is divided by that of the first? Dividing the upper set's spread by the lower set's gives 3.9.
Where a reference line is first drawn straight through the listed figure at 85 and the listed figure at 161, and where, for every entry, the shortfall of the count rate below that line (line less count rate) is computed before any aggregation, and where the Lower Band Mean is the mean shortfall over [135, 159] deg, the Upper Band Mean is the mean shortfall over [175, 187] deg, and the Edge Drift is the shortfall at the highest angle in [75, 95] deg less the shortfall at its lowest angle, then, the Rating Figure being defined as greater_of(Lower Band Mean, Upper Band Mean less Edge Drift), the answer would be -0.47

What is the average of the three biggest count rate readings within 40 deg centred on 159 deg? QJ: 3.08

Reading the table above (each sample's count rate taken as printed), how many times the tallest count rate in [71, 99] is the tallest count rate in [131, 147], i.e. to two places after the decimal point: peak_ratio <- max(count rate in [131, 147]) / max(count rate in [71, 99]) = 0.97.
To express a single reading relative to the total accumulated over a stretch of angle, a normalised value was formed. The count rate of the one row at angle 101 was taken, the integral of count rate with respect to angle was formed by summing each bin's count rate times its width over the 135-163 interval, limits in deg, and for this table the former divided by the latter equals 0.041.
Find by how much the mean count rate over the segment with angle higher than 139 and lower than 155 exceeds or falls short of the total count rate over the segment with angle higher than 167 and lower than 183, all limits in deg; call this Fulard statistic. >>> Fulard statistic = -8.0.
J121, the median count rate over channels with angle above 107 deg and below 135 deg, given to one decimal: 3.3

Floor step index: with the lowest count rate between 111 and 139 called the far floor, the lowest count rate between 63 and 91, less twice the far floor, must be -3.0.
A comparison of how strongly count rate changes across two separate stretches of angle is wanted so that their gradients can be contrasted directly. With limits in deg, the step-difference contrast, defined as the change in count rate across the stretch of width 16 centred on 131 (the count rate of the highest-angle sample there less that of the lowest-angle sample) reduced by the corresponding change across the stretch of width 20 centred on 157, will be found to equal 0.4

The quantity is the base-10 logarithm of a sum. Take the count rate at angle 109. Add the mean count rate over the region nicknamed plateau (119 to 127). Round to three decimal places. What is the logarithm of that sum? 0.814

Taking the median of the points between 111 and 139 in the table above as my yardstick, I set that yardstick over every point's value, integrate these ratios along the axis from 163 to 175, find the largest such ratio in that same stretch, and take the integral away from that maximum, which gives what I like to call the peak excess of -14.9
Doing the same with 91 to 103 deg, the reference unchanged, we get -11.4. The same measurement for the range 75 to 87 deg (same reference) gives -11.3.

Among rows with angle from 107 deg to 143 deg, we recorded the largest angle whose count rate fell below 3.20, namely 137 deg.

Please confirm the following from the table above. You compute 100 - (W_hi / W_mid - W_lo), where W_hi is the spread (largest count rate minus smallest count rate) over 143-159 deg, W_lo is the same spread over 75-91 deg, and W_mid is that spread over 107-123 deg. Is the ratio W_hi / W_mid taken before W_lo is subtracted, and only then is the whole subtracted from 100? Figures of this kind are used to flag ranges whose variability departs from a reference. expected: 98.7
